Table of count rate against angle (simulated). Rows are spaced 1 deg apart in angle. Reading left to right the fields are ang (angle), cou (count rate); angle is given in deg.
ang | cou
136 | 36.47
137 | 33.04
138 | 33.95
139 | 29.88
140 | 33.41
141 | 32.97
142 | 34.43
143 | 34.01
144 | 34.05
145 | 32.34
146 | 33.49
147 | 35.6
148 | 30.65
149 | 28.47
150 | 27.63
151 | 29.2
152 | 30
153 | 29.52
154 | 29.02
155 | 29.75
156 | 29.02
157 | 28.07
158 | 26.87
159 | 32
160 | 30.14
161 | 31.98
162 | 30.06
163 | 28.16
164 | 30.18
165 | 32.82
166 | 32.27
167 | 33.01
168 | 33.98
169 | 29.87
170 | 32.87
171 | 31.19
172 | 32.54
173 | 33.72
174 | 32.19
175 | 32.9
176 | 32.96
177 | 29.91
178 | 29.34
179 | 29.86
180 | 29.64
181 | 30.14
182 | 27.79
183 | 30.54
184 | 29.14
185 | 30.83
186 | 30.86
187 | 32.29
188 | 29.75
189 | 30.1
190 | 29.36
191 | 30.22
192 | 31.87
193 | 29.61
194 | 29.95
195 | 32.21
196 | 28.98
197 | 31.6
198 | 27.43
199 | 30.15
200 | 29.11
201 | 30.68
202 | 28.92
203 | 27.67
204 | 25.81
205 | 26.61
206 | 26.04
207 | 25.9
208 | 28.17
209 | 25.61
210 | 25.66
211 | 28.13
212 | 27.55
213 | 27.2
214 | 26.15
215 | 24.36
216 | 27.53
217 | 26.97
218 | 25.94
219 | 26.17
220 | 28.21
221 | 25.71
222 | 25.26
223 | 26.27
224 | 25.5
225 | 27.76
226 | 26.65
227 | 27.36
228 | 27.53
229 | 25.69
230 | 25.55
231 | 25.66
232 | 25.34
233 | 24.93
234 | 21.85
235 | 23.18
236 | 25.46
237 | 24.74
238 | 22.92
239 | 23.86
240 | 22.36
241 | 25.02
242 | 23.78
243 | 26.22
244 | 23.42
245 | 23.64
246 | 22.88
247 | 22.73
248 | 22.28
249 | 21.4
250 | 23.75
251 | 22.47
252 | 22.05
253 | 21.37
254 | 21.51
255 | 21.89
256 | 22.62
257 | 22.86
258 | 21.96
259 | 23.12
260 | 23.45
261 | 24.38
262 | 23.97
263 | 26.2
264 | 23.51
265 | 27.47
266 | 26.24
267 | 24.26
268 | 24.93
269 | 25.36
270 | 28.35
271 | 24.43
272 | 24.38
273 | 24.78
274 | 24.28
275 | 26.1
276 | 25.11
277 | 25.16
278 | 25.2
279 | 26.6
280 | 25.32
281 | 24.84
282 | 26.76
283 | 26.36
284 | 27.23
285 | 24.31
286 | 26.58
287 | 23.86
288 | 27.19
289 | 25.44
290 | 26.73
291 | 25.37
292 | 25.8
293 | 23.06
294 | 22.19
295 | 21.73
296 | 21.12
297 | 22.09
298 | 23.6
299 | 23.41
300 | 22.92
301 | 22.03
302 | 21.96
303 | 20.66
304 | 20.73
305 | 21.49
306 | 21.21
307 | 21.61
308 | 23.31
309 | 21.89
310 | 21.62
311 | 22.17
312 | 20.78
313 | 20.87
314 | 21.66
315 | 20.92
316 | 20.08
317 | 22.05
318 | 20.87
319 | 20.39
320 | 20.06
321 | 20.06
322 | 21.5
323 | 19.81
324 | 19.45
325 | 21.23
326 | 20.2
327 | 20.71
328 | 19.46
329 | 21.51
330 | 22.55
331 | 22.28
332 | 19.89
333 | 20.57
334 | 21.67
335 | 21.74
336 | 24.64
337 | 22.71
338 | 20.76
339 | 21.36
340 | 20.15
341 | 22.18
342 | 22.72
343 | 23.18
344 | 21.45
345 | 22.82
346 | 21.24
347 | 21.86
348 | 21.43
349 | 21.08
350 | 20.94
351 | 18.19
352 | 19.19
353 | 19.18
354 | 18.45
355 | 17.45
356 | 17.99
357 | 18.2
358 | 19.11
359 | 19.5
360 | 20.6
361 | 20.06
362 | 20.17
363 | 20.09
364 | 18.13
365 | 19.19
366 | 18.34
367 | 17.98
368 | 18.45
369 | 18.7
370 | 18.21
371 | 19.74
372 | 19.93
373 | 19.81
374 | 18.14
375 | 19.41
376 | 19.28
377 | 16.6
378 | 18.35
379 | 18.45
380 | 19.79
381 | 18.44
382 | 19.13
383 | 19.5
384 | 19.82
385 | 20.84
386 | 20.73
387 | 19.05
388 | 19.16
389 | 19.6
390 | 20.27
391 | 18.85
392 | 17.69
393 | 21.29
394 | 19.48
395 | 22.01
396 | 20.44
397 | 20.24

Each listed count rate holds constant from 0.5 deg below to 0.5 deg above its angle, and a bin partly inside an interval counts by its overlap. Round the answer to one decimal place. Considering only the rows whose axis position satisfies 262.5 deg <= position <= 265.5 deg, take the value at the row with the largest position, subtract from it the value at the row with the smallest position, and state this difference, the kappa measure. 1.3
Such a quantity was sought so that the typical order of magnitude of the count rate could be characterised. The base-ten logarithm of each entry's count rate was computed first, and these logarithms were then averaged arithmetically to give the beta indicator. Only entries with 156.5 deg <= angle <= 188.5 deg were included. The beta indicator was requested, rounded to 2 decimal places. 1.49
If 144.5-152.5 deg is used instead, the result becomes 1.49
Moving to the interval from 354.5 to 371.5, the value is 1.28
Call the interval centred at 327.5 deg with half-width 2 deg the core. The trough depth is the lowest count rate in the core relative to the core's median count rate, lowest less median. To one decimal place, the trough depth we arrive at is -1.0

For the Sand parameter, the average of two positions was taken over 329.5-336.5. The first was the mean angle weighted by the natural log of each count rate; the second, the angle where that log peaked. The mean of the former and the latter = 334.5 deg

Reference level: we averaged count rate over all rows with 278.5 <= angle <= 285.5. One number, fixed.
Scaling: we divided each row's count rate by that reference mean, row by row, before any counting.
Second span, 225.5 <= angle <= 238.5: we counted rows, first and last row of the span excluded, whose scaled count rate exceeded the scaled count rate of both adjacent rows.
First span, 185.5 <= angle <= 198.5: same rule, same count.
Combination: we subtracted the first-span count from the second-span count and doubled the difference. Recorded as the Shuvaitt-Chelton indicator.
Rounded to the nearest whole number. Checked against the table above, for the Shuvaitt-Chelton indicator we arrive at -4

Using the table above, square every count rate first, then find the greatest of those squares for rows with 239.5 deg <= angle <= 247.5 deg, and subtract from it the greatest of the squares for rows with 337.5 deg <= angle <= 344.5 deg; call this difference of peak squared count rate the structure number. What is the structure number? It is 150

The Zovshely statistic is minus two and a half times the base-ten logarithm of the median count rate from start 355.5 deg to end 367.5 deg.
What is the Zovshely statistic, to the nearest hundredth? -3.21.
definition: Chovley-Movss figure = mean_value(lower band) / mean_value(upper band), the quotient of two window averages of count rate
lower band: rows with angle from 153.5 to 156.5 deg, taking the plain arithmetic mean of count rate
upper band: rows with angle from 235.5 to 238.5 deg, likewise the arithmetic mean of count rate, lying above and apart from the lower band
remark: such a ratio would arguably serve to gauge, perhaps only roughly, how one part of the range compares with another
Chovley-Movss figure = 1.20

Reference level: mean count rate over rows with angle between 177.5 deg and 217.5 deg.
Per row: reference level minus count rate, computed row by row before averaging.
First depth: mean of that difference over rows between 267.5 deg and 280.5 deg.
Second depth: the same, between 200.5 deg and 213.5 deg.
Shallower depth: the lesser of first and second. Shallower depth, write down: 1.5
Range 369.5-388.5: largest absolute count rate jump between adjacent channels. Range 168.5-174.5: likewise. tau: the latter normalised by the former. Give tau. 1.12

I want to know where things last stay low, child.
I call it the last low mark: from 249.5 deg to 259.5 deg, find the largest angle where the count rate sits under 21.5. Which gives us 253 deg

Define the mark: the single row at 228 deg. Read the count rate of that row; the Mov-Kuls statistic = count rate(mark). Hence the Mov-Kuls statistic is 27.53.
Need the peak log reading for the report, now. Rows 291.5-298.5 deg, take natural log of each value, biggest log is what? 3.25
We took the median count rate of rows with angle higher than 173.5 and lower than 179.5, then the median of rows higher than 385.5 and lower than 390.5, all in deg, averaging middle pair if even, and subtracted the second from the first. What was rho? 11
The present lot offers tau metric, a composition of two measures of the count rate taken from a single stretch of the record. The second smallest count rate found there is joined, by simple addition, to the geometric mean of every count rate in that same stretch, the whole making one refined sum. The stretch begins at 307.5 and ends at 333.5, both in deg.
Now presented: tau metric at 40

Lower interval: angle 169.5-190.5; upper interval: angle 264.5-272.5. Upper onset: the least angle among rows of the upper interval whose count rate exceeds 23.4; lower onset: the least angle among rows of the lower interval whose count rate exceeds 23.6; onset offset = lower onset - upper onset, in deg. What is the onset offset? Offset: -95 deg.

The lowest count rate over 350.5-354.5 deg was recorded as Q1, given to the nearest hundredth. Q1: 18.19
